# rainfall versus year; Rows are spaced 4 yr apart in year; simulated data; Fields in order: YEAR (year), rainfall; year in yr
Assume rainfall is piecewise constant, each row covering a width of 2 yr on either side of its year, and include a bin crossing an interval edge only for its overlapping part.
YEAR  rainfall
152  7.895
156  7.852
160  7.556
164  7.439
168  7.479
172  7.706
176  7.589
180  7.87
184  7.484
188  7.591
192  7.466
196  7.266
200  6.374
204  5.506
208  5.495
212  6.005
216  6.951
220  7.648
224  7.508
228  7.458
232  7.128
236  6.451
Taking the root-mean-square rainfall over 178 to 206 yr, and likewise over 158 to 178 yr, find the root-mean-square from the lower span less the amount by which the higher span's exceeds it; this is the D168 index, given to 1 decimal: 8.0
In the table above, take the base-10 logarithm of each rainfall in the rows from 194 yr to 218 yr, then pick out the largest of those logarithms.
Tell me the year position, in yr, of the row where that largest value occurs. 196 yr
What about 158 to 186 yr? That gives 180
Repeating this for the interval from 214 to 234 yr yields 220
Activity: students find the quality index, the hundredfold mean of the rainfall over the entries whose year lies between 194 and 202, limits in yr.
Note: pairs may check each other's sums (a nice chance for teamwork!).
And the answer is 682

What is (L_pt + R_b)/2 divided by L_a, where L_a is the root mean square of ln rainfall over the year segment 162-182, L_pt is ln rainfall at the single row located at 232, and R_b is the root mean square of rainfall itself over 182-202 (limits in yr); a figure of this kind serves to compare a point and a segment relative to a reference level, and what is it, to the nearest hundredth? 2.27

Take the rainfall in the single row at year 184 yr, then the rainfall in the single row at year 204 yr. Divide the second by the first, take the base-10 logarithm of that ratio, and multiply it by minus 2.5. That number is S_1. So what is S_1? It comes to 0.33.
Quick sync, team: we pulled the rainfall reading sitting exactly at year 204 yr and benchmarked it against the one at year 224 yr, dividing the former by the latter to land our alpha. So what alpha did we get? 0.73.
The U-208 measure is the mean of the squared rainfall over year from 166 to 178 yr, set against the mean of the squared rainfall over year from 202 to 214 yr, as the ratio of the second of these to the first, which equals 0.56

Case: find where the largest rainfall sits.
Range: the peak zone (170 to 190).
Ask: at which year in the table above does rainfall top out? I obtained 180 yr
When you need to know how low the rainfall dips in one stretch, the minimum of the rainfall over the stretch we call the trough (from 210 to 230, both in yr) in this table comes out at 6.005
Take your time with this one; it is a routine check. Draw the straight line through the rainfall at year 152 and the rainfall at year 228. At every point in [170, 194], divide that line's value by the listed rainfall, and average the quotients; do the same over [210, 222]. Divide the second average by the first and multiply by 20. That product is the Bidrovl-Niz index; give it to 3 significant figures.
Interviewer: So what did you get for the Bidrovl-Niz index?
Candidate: 21.8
